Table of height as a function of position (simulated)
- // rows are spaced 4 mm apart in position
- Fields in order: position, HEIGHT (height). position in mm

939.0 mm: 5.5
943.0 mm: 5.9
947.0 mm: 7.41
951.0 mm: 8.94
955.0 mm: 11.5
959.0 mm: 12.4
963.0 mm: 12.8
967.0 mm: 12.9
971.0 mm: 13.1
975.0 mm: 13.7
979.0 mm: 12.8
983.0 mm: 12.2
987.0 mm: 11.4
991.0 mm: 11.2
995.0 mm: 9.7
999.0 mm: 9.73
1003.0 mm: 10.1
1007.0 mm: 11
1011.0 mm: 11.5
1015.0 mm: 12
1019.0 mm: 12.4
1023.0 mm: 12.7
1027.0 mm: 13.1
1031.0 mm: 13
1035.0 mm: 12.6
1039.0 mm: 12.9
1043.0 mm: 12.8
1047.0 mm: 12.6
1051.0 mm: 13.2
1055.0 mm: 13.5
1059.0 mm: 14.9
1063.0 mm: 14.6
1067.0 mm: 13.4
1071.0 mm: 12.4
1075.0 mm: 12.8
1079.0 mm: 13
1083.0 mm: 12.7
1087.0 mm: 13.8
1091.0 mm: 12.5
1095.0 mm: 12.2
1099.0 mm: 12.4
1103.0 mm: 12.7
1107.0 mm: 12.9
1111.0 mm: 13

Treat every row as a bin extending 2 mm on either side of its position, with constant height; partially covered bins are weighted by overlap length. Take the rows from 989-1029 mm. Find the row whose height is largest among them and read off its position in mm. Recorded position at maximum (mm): 1027.0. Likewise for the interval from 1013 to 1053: 1051.0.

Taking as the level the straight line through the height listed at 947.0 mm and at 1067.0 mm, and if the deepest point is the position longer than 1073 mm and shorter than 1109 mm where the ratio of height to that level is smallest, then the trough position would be 1095.0 mm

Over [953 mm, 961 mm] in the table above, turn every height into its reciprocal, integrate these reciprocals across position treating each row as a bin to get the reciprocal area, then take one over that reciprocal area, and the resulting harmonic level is 1.49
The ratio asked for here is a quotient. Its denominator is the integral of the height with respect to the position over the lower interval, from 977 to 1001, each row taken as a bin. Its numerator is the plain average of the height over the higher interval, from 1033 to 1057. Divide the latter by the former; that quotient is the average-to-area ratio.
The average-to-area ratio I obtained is 0.048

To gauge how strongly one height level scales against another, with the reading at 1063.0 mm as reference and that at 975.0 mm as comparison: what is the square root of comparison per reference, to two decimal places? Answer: 0.97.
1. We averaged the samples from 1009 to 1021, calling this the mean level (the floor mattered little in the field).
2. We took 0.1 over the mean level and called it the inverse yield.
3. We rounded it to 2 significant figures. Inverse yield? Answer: 0.0084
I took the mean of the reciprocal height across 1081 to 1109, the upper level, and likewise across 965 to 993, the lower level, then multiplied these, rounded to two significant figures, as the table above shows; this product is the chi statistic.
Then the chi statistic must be 0.0063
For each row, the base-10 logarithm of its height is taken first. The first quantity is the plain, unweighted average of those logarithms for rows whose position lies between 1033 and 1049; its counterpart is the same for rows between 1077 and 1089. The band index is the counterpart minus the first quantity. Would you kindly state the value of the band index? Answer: 0.01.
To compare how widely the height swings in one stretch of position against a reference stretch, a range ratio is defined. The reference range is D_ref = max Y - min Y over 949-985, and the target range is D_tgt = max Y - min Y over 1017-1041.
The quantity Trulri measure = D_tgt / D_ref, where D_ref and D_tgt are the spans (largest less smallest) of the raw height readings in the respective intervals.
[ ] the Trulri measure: 0.1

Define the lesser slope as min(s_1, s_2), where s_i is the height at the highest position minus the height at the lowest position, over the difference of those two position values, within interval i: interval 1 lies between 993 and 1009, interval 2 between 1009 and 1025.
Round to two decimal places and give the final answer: 0.10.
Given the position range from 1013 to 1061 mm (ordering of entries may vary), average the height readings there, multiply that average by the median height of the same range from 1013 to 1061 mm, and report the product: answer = 167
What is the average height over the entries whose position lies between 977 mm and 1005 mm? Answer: 11.0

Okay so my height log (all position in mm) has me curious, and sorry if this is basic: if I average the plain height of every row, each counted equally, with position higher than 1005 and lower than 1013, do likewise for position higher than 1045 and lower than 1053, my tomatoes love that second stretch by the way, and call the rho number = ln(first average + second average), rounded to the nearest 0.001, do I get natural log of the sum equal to 3.184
